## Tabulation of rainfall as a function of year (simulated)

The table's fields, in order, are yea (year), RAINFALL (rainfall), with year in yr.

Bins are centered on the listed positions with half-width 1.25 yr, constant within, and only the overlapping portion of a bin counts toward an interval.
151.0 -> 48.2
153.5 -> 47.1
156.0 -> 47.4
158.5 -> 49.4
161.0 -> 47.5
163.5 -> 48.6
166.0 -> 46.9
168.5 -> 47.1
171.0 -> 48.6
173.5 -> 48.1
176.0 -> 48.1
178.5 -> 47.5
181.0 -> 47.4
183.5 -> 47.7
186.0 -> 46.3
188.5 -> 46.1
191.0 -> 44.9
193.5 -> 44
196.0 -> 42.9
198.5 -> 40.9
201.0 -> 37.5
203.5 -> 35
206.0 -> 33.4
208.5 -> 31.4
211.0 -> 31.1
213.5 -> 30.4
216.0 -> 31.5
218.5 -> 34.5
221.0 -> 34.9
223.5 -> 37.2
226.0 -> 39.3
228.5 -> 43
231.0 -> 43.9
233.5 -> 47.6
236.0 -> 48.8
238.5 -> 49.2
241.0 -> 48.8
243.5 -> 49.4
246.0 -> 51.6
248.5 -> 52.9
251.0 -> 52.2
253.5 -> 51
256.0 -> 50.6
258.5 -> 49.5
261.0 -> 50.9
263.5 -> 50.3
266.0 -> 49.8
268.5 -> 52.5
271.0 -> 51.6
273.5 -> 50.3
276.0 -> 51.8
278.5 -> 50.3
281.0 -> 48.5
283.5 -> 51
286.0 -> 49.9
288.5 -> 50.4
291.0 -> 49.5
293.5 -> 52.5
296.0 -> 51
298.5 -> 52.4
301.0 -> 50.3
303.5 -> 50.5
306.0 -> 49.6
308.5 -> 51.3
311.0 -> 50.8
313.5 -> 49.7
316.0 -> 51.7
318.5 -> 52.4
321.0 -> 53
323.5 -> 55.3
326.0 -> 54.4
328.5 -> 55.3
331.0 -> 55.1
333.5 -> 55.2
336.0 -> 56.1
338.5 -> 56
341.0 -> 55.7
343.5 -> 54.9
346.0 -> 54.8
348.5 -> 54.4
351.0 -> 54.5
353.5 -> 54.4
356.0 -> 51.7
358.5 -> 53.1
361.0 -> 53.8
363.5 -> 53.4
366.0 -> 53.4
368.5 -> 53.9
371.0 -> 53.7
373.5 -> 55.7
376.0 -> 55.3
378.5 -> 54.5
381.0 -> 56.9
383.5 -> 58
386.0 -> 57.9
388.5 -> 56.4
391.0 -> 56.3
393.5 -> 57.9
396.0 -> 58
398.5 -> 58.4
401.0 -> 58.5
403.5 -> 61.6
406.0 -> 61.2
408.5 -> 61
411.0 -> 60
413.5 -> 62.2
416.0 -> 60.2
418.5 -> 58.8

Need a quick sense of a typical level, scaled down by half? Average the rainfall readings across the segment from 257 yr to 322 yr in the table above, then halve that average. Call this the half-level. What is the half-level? 25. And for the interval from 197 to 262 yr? 21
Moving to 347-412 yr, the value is 28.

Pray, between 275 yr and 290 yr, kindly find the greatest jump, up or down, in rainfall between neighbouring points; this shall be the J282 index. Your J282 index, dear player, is 2.5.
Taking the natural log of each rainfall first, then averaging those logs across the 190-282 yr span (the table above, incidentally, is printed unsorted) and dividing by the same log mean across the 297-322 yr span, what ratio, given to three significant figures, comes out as 0.960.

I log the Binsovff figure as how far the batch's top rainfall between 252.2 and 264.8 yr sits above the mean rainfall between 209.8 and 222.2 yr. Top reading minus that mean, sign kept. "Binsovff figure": 18.5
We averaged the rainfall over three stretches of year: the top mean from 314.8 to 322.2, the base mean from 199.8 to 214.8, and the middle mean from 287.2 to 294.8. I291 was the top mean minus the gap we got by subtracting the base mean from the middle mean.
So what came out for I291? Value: 35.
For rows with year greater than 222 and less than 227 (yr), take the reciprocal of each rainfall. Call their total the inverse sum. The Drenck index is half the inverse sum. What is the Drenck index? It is 0.0262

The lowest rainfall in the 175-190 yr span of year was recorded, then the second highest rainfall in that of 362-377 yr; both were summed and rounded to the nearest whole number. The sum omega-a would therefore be 101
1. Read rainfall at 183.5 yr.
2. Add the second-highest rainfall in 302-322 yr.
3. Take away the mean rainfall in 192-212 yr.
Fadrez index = 63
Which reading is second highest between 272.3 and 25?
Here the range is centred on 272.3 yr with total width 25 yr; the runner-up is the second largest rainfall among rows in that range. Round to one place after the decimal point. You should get 51.8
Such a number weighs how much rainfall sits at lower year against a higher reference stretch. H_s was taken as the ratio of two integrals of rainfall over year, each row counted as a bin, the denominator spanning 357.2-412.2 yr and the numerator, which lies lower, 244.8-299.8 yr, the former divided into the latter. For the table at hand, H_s 0.90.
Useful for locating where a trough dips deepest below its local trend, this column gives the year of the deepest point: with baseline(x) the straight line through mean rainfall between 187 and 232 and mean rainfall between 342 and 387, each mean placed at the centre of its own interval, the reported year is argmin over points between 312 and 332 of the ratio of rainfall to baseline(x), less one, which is 313.5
